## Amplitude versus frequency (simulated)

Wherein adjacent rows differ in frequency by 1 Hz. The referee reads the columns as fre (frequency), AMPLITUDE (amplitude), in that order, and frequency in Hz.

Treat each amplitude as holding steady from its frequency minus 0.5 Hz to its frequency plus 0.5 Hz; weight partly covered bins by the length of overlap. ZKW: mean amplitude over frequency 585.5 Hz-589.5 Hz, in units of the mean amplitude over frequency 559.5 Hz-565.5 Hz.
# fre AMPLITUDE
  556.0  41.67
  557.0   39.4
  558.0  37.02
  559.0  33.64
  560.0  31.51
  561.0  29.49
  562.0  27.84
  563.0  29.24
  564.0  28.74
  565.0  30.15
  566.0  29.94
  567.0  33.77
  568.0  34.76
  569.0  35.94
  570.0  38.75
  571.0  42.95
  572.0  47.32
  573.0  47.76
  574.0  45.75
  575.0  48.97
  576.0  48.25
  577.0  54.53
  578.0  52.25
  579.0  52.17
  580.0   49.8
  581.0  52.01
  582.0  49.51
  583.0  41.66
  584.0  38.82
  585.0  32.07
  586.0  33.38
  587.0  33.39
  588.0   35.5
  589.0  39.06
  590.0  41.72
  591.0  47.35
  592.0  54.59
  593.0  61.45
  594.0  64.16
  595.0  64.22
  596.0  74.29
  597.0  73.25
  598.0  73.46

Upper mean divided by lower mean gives 1.2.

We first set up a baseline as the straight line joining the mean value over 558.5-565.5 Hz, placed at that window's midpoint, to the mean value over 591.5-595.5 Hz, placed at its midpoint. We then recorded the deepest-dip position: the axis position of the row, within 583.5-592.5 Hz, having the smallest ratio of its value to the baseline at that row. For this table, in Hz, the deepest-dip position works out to 585.0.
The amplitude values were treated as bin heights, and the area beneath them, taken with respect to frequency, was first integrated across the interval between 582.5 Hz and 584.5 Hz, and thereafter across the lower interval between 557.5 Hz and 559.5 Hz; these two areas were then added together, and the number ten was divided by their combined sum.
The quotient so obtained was 0.066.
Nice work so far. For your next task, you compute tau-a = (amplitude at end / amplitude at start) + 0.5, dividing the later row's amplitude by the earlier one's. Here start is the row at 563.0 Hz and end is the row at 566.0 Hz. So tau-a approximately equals 1.5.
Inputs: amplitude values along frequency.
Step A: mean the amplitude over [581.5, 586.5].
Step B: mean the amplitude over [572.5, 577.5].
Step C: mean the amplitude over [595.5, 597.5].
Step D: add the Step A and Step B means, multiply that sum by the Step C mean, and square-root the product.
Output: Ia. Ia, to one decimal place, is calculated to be 80.6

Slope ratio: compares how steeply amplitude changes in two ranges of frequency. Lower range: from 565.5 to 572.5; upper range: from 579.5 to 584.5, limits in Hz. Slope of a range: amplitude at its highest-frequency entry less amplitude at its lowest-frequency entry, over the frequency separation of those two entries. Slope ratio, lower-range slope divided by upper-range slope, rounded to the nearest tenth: -1.1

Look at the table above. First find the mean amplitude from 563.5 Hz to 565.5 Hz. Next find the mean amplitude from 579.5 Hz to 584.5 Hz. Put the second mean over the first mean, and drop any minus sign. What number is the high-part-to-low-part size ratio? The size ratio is 1.57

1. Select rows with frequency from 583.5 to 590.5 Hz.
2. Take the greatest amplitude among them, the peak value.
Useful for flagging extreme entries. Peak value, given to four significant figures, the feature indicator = 41.72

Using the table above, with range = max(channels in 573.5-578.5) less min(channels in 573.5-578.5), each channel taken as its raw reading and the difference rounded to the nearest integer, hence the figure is 9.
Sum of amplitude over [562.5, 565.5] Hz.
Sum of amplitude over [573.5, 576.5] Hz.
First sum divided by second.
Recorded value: 0.62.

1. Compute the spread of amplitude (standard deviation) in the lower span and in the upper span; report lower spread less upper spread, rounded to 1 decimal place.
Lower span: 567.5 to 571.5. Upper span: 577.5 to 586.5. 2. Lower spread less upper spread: -4.6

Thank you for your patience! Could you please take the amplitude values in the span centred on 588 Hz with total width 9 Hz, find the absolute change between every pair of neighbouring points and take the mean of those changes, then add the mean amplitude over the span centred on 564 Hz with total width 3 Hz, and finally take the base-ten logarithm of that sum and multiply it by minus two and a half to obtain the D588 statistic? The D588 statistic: -3.80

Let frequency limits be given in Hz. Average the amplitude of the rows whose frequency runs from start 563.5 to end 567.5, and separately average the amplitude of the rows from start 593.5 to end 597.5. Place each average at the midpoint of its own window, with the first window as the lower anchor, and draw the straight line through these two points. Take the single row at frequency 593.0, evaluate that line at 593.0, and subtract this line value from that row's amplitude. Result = -4.3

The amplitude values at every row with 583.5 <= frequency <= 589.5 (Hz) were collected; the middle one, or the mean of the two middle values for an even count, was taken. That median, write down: 34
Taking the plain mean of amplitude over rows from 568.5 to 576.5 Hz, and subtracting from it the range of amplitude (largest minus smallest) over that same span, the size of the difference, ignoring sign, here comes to 31.4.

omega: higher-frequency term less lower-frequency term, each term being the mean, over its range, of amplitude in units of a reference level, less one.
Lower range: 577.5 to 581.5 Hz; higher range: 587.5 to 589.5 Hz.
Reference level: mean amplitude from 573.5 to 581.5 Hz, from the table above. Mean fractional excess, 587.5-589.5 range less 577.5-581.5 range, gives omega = -0.3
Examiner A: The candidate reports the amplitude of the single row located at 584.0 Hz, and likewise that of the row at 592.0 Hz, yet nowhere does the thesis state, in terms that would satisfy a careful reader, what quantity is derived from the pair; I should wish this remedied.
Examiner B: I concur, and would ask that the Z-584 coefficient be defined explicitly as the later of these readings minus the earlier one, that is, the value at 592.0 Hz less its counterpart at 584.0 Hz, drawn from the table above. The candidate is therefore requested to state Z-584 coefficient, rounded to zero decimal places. 16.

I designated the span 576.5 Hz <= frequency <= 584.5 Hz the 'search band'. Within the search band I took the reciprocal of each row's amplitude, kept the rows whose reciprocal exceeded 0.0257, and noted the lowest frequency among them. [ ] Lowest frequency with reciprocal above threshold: 584.0 Hz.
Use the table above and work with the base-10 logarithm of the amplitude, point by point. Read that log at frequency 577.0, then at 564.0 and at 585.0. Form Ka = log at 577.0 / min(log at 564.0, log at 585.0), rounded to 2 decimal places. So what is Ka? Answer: 1.19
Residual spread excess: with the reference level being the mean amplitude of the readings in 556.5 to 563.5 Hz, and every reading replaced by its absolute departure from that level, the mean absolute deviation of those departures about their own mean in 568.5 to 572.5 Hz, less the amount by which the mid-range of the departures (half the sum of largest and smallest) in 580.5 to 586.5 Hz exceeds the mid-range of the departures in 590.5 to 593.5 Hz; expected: 16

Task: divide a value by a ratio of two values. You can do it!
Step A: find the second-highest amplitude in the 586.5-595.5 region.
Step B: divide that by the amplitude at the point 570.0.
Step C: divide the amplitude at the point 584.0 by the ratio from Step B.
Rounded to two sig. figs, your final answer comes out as 23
